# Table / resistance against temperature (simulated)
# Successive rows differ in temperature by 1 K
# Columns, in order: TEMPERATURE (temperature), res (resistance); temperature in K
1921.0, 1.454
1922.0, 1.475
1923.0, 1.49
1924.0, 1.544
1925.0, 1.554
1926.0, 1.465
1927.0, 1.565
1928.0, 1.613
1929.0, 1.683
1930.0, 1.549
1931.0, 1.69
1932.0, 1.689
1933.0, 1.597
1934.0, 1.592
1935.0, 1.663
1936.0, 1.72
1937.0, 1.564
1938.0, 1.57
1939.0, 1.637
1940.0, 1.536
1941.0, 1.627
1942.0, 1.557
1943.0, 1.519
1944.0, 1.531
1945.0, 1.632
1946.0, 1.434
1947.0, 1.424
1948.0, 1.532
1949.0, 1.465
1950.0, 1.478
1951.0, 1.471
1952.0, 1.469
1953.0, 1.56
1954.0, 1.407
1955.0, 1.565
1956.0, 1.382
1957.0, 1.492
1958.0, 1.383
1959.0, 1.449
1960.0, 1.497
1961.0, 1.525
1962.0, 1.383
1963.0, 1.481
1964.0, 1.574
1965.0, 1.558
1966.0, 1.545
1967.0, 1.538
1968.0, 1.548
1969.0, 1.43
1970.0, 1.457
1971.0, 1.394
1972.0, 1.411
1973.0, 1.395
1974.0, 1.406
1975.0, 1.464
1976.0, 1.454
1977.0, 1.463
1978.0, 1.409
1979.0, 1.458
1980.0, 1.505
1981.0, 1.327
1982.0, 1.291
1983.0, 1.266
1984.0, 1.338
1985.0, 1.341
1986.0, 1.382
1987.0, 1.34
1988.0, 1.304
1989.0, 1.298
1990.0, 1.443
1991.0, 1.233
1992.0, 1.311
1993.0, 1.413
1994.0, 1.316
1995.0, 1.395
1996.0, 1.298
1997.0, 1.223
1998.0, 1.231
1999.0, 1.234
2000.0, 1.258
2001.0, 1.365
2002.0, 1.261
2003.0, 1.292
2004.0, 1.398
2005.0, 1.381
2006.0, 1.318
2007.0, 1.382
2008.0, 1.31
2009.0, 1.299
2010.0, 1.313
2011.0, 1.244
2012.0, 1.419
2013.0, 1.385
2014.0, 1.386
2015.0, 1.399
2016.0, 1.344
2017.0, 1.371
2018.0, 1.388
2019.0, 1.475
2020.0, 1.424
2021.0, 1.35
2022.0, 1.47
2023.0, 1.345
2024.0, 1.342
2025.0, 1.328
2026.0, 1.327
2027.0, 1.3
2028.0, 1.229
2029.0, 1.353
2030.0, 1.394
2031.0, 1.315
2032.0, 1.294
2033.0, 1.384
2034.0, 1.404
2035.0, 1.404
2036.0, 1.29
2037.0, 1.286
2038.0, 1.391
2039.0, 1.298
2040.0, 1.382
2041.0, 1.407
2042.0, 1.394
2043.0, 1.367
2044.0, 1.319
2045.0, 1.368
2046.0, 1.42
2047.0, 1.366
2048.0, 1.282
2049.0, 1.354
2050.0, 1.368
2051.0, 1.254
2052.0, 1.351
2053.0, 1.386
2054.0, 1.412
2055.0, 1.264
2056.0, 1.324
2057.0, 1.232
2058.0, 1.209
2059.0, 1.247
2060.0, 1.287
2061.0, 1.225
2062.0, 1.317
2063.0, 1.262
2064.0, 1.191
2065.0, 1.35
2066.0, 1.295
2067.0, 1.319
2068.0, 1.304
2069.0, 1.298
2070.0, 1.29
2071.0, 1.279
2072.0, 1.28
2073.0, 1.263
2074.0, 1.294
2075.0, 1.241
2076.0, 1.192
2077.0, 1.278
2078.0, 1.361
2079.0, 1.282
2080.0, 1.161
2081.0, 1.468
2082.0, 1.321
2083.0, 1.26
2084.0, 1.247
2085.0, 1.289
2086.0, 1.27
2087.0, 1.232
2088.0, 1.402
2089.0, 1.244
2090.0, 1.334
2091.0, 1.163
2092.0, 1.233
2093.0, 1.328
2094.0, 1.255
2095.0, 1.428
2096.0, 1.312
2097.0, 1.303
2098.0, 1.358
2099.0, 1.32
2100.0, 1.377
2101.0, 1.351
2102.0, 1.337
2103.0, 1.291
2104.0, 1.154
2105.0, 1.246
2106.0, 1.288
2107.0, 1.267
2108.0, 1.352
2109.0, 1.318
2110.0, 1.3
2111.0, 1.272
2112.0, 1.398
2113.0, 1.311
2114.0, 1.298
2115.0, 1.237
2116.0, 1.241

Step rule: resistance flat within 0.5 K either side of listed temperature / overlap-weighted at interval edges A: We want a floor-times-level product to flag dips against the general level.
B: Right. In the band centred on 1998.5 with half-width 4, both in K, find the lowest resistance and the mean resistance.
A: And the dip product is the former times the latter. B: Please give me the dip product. 1.57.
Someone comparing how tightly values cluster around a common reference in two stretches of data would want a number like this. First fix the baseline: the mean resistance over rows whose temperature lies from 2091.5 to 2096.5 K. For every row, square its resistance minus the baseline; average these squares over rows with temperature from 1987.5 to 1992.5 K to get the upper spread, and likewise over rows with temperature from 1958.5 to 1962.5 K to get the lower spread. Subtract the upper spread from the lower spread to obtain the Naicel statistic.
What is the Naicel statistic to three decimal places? 0.021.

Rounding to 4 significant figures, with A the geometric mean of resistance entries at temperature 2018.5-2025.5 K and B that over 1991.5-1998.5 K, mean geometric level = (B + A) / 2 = 1.350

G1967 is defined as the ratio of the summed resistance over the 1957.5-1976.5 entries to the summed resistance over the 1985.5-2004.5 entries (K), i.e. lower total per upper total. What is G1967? 1.12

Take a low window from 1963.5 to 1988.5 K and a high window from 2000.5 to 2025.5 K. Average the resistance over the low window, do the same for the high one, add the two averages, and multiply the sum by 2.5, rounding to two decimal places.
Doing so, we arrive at 6.96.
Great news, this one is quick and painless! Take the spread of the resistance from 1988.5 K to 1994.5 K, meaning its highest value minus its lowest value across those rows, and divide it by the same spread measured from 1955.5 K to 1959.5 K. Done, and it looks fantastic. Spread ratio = 1.9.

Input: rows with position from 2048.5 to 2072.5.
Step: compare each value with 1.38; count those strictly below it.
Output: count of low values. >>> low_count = 22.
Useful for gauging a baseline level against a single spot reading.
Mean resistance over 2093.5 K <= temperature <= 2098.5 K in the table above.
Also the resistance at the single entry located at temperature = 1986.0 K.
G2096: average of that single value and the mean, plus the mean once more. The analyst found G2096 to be 2.69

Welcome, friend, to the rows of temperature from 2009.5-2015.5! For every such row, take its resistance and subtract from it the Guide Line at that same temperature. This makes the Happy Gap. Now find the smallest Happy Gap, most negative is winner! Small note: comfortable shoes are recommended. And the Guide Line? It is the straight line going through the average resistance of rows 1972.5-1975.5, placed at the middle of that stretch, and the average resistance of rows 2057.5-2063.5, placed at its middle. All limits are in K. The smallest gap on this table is -0.11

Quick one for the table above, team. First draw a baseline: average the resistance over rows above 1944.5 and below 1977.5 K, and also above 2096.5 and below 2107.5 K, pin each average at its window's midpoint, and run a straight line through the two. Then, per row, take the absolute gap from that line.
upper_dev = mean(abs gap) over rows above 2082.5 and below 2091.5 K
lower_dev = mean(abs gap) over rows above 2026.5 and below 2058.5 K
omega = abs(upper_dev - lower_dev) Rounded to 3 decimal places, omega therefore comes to 0.019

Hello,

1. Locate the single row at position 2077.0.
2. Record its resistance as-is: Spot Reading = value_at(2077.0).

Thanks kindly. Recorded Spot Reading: 1.278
